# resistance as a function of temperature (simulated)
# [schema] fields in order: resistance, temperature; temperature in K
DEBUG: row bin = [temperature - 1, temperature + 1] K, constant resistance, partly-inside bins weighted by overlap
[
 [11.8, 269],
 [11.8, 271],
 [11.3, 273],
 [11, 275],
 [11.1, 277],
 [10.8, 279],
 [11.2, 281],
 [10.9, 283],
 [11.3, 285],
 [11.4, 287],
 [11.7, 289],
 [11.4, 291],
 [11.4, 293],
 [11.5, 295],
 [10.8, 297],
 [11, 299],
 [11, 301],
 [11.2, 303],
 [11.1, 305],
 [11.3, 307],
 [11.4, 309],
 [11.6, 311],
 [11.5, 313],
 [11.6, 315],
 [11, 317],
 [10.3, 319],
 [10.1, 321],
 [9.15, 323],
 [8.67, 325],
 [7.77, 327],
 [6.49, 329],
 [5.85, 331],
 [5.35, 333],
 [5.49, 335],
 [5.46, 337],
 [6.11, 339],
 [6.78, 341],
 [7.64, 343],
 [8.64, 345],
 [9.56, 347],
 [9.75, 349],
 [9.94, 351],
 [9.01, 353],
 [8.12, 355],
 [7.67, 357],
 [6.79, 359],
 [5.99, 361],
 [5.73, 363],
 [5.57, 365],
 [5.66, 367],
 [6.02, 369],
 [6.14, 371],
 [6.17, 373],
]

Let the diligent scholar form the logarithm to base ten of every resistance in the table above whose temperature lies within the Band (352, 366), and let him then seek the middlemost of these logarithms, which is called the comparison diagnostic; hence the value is 0.83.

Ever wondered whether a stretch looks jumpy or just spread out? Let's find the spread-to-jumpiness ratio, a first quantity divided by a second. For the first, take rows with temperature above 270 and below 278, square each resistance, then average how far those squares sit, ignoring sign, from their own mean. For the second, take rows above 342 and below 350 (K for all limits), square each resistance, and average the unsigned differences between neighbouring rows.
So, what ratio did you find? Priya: 0.47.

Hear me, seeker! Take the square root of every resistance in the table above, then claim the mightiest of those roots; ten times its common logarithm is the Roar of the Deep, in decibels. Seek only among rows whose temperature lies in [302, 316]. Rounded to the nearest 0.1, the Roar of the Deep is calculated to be 5.3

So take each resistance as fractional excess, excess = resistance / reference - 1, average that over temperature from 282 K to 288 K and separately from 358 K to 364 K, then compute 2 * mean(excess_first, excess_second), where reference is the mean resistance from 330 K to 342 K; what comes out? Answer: 0.97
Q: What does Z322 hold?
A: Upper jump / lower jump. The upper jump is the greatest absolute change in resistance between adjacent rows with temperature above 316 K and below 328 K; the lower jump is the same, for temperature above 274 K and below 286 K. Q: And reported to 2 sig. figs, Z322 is 2.4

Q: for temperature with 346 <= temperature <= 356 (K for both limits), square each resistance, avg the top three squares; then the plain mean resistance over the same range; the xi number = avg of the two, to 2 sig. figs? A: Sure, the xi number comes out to 52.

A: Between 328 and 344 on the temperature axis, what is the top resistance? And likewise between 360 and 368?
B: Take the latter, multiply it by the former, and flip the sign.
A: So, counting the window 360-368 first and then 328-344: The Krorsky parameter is -46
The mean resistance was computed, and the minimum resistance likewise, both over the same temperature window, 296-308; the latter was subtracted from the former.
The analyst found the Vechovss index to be 0.3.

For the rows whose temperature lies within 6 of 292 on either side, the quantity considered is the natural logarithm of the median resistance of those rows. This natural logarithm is 2.43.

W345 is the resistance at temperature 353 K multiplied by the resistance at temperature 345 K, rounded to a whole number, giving 78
